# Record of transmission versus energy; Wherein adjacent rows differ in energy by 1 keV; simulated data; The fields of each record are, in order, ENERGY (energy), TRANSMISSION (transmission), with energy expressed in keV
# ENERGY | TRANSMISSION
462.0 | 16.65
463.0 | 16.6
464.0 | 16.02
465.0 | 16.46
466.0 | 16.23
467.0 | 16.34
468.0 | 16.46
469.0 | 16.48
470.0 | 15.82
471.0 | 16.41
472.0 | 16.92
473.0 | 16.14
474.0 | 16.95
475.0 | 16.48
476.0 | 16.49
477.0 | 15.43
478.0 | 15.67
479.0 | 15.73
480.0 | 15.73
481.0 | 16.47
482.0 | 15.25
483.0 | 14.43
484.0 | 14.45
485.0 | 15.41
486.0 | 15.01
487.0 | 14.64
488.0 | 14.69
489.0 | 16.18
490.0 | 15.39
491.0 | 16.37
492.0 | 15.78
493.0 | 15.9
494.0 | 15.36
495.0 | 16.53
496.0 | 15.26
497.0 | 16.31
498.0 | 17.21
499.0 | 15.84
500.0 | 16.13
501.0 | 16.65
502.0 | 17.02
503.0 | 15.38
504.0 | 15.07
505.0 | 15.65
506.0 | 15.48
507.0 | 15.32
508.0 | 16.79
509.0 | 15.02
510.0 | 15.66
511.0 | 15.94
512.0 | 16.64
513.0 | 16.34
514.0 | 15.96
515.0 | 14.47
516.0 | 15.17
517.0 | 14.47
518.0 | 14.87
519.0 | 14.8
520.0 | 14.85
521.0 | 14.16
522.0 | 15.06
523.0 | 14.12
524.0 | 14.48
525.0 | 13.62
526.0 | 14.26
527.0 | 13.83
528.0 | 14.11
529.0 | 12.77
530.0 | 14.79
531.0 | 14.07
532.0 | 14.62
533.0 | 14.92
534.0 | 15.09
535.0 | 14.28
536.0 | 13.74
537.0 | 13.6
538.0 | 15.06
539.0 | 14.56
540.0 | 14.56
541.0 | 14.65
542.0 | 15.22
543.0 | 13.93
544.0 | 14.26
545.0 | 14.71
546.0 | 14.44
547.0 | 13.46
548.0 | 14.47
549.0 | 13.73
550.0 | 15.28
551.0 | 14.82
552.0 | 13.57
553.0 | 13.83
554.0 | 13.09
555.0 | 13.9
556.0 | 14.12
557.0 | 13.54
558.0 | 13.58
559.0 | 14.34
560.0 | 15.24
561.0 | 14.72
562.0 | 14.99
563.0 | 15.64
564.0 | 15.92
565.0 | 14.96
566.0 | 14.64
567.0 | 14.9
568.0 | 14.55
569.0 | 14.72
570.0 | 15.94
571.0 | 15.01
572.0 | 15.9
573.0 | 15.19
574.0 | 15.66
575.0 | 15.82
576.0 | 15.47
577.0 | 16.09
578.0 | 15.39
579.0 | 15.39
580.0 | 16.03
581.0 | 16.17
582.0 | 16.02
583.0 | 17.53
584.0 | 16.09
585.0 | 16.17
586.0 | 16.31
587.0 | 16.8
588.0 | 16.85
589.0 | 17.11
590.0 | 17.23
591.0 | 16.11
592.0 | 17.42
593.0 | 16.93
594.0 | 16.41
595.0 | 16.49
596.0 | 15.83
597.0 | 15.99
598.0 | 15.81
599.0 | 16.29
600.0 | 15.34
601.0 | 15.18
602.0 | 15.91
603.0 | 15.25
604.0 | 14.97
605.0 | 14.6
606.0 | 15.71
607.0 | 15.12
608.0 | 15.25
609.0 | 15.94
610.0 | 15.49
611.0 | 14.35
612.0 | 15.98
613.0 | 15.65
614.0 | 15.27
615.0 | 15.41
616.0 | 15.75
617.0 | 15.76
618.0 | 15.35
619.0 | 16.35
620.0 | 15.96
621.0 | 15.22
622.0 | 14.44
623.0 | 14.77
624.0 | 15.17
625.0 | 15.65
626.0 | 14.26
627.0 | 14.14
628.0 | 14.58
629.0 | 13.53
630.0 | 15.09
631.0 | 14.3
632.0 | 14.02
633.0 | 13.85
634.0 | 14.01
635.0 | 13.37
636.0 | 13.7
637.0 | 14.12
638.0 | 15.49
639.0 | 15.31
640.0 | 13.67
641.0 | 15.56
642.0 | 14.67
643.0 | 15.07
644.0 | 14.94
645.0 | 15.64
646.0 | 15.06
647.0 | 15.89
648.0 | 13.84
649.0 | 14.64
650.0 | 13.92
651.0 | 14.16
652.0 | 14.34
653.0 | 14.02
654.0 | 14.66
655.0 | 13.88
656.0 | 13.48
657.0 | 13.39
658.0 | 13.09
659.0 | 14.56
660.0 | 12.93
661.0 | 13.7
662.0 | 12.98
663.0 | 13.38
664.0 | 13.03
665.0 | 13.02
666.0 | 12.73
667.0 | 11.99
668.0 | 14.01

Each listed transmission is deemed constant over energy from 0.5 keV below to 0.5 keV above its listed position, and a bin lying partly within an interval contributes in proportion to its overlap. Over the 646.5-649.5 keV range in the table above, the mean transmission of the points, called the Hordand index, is 14.8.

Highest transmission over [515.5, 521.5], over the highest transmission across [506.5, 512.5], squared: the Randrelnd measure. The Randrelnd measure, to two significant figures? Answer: 0.82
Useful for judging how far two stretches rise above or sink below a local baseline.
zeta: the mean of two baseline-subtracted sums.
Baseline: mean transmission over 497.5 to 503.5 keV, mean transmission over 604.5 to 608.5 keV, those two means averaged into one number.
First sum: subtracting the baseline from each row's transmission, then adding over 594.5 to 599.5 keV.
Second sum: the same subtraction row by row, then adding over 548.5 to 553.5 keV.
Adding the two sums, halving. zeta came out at -3.0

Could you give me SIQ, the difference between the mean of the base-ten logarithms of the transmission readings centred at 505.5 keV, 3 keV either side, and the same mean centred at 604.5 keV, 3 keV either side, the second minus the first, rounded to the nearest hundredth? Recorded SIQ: -0.01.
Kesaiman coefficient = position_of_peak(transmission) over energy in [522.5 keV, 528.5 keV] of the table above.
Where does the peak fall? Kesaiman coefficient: 524.0 keV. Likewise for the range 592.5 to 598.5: 593.0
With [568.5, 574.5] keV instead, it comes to 570.0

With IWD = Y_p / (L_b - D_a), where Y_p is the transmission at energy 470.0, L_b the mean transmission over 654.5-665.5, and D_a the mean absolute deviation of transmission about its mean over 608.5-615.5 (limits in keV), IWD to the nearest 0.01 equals 1.21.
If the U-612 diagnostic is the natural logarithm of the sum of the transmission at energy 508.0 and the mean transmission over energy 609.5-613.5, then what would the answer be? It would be 3.47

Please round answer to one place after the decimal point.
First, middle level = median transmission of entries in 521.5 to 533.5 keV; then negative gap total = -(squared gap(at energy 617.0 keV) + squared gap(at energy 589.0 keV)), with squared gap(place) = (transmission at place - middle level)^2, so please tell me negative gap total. -11.0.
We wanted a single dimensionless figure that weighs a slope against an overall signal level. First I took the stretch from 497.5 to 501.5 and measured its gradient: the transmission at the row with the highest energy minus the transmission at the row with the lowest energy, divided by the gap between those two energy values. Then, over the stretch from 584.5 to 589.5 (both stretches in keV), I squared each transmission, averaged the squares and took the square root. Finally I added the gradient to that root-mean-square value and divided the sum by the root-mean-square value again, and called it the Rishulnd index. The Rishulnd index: 0.99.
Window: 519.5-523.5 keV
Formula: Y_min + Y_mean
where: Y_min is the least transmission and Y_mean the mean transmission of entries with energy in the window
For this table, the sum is 28.7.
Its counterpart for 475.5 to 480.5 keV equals 31.2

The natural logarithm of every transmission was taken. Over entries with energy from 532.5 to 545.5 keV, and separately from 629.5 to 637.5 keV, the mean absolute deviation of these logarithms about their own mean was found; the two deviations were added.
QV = 0.0526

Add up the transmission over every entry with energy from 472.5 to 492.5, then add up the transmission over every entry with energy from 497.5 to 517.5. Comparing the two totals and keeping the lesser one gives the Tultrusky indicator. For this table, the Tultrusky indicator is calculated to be 313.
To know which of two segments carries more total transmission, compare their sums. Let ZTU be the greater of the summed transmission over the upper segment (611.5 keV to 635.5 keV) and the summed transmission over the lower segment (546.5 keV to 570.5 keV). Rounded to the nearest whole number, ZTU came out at 358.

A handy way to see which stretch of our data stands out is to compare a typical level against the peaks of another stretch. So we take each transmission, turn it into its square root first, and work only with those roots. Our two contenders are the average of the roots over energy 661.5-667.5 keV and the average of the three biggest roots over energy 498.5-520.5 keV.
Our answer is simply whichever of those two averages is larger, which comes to 4.10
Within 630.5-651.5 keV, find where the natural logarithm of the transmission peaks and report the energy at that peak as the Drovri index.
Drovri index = 647.0 keV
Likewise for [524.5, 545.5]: 542.0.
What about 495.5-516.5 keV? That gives 498.0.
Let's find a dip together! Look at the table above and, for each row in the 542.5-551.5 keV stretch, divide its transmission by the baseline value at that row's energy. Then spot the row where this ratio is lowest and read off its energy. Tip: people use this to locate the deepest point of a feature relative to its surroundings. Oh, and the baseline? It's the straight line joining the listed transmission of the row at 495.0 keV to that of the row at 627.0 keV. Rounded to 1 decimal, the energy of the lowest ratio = 547.0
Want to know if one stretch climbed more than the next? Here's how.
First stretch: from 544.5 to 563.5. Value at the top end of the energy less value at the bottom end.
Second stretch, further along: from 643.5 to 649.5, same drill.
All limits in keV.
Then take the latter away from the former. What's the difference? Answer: 1.2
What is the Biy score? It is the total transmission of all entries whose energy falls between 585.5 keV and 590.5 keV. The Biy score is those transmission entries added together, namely 84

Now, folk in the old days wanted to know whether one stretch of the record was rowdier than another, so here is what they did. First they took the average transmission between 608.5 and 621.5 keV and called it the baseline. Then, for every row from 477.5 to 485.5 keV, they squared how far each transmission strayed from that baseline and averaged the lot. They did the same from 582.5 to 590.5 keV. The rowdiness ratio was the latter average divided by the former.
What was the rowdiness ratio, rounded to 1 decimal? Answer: 3.7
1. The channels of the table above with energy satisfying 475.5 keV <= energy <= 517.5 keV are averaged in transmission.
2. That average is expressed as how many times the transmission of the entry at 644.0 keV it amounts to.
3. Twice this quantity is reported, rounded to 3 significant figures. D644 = 2.10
